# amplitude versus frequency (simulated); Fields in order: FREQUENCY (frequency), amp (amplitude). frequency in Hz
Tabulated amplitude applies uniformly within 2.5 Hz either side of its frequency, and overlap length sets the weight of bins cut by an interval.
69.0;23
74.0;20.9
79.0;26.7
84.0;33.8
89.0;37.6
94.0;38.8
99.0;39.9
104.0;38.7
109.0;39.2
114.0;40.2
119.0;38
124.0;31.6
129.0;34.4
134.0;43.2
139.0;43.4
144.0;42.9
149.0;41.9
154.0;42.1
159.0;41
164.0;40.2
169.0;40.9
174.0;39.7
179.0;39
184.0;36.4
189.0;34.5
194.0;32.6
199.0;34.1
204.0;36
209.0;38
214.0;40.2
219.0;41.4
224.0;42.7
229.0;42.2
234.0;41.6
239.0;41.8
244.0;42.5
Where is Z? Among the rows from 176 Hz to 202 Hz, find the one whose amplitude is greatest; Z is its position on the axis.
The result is 179.0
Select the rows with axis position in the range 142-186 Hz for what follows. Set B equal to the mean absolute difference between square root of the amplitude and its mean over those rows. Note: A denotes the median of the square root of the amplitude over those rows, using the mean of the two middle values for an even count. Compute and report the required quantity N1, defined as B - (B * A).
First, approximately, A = 6.4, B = 0.115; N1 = -0.6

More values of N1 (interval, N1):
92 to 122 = -0.3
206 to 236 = -0.5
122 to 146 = -2.2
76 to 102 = -1.8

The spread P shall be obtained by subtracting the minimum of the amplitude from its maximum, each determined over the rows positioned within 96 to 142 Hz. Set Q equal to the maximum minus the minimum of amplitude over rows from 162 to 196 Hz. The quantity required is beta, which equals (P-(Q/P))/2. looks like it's 5.5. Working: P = 11.8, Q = 8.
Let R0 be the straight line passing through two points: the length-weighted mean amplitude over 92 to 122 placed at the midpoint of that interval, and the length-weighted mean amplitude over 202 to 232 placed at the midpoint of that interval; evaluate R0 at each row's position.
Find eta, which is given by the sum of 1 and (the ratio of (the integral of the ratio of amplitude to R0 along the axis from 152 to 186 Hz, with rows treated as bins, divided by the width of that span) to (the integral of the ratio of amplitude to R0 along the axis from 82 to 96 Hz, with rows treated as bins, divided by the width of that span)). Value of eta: 2.06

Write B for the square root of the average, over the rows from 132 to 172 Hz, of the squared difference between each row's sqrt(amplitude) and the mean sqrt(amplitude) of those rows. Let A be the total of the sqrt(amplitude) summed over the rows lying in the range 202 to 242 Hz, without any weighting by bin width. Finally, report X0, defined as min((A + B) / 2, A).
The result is 25.5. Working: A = 50.9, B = 0.08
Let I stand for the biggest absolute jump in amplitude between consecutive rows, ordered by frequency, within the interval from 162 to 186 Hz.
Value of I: 2.6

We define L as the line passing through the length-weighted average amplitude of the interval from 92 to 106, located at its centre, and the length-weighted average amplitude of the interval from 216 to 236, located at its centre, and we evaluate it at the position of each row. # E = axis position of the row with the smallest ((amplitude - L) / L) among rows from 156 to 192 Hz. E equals 189.0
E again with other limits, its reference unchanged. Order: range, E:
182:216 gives 194.0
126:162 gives 129.0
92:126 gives 124.0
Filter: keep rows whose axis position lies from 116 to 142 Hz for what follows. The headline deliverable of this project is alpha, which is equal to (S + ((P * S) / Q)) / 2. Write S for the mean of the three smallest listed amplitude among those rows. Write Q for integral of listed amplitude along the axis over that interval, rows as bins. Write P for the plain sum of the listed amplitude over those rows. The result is 21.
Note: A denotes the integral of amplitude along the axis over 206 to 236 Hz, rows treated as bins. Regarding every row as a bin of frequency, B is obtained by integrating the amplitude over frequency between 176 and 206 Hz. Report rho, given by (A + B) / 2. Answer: 1146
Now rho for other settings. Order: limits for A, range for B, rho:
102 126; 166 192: 946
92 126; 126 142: 970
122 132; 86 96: 358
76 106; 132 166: 1250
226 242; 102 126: 787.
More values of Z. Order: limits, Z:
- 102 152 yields 139.0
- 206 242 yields 224.0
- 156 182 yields 159.0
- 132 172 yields 139.0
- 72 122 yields 114.0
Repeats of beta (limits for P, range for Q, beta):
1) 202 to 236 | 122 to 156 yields 2.5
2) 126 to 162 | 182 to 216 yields 4.1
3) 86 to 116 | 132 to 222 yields -0.8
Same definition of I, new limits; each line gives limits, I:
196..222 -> 2.2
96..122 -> 2.2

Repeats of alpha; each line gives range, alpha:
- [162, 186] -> 23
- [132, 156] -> 26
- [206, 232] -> 24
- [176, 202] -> 20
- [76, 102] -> 20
